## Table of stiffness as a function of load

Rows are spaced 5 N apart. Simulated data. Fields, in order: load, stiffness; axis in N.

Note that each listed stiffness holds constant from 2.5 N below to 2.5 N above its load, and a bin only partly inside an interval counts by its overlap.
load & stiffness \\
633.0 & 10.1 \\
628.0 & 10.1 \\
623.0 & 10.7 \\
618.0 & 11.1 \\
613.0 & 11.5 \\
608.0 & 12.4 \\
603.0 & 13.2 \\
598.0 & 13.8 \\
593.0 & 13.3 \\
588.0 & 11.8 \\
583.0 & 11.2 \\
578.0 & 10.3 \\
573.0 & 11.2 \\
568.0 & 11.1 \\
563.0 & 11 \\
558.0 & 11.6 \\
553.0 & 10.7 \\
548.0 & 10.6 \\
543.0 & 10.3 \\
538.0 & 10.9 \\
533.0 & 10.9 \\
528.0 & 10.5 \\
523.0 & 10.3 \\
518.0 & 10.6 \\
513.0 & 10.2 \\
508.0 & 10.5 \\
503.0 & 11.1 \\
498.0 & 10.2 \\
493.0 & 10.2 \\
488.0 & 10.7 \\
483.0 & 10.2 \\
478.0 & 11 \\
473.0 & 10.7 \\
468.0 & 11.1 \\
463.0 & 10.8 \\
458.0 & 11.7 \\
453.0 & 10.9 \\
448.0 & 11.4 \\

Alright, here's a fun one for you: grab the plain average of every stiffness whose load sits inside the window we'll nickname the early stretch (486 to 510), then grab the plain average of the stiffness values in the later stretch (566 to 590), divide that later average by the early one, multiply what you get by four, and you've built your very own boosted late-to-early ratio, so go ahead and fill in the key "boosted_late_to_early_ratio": 4.22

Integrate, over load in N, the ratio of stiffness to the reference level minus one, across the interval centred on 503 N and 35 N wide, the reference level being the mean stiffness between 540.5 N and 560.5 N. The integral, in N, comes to -1.0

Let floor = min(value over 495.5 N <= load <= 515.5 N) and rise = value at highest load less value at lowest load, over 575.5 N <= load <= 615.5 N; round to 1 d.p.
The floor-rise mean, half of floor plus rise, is 5.7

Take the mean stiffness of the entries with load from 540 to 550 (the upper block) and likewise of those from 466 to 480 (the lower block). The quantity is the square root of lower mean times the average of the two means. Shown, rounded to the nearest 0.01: 10.81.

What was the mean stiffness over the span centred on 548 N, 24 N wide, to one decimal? 10.8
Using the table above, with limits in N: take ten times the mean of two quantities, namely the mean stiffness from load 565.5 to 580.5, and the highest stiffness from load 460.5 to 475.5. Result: 110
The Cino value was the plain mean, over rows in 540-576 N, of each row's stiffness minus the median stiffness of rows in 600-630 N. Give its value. -0.4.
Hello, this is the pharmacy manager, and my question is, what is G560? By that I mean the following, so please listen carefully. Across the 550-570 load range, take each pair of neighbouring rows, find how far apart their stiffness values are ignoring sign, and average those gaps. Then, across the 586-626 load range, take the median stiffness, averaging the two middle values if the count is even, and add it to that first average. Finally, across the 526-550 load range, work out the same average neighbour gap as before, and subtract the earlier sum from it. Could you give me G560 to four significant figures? -12.31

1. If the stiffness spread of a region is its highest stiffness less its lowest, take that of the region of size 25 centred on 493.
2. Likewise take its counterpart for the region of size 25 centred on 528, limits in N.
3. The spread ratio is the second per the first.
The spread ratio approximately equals 0.67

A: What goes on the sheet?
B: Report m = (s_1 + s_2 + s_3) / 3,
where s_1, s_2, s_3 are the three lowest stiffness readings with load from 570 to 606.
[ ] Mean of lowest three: 10.9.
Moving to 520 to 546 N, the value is 10.4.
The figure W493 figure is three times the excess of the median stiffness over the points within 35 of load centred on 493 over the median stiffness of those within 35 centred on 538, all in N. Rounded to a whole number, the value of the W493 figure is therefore 0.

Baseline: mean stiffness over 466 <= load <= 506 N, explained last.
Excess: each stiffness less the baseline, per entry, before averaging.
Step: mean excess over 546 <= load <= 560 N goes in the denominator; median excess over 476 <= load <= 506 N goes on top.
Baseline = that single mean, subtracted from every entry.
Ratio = -0.6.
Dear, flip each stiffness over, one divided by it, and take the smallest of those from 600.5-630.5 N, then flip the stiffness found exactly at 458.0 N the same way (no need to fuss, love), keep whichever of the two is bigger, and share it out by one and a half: 0.0570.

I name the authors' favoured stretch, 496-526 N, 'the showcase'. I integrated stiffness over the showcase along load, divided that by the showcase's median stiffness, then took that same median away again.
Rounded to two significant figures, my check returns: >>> 20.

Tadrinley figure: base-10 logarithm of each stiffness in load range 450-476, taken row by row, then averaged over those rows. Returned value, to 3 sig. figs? 1.04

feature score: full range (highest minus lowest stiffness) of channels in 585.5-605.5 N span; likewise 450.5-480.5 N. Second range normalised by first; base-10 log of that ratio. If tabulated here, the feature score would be -0.30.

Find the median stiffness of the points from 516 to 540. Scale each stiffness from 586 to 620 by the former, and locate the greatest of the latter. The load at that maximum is 598.0 N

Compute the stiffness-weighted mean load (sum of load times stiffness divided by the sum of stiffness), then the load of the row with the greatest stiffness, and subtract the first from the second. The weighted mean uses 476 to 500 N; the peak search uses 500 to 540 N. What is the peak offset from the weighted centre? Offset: 15.2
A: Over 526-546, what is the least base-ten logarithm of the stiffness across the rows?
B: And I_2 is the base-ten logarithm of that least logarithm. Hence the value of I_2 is 0.0055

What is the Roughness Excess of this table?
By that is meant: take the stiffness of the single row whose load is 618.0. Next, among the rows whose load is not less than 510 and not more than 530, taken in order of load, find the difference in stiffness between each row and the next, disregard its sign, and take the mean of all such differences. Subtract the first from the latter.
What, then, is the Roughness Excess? -10.8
